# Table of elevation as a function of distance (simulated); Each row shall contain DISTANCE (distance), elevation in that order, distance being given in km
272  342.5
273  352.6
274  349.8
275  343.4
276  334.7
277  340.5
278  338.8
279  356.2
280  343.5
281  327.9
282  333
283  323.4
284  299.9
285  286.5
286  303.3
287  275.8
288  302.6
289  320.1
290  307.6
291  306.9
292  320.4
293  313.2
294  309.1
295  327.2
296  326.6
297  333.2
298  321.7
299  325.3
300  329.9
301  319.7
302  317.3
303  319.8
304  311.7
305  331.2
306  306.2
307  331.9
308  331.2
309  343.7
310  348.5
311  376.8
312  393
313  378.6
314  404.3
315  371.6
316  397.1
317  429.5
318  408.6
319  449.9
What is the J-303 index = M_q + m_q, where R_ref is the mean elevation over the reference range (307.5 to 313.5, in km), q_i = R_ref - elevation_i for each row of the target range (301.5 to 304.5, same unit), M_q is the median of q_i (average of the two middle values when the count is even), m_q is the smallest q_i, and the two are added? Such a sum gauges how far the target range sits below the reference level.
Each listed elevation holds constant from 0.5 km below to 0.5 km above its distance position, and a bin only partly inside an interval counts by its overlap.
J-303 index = 87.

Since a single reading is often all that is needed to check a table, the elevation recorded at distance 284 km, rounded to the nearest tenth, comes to 299.9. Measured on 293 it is 313.2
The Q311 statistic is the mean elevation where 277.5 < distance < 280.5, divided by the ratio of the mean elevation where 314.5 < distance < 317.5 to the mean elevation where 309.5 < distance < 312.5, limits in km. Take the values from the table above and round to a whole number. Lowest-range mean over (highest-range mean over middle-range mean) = 323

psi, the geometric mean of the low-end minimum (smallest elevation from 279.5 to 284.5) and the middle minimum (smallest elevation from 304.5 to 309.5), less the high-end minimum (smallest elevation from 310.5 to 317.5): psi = -69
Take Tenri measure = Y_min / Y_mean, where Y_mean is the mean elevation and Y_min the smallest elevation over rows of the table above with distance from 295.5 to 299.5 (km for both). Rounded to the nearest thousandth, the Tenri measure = 0.985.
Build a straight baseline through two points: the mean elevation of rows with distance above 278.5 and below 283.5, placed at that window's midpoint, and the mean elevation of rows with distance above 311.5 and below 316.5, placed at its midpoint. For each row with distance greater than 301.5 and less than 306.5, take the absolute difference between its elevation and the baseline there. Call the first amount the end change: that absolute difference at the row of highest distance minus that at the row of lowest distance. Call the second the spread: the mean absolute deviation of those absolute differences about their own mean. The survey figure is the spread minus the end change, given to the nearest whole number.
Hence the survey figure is -10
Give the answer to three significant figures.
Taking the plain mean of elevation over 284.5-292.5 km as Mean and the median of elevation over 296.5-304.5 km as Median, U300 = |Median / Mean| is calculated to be 1.06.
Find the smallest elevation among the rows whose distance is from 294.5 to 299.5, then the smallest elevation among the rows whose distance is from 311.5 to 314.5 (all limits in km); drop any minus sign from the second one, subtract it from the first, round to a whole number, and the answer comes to -57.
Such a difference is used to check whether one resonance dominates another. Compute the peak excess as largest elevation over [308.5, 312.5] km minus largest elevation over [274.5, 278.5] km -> 50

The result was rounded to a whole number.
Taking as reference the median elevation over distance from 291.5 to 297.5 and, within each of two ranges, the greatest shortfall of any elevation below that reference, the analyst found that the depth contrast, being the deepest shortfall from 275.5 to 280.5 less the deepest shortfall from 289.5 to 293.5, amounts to -28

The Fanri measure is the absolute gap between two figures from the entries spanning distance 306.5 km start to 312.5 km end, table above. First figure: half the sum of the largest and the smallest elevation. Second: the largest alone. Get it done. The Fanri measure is 31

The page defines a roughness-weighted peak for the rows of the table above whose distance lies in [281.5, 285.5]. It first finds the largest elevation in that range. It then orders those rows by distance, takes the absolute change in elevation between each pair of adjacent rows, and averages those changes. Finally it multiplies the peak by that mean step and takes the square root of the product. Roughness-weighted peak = 72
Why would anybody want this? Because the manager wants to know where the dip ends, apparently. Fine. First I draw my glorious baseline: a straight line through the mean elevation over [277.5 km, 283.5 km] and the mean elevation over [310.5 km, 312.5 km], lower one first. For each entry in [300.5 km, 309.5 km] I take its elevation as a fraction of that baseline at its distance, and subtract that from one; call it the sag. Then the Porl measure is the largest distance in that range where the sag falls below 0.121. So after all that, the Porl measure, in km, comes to 309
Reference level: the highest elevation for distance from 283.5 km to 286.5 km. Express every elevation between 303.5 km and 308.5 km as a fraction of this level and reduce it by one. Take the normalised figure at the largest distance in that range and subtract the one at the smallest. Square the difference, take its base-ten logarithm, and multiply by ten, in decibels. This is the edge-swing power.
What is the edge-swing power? -24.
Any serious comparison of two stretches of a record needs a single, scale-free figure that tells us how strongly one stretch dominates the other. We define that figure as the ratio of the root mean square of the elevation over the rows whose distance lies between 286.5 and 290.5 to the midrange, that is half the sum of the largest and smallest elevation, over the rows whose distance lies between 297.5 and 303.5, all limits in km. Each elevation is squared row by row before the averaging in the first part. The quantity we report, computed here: 0.93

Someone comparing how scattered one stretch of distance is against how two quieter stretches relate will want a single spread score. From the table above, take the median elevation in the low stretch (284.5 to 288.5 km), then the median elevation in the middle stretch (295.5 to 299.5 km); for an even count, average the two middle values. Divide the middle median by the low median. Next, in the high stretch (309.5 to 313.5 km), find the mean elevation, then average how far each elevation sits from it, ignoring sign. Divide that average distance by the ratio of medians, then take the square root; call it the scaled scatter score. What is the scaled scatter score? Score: 3.4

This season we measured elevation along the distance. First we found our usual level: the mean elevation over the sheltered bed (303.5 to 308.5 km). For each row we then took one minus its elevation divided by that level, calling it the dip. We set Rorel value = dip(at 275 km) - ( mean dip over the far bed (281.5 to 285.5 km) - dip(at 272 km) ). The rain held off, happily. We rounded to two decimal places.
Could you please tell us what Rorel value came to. -0.16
